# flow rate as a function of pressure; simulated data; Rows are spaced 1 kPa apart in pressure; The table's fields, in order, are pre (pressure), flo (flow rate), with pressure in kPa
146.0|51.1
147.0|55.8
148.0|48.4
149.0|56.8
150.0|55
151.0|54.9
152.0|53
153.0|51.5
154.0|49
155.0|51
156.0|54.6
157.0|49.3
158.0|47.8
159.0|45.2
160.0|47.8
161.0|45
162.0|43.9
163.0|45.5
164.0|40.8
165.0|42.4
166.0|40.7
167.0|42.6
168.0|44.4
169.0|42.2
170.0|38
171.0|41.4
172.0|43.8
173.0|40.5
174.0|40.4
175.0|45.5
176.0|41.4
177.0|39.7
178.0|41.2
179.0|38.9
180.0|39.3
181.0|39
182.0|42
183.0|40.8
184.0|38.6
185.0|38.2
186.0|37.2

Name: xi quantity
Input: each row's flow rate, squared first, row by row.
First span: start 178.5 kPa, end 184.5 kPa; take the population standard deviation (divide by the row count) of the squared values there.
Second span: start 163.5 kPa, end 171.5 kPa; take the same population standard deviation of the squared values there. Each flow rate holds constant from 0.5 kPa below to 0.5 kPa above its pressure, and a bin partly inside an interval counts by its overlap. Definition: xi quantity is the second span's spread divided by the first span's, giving 1.5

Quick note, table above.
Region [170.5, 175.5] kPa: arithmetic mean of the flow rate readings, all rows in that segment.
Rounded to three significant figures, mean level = 42.3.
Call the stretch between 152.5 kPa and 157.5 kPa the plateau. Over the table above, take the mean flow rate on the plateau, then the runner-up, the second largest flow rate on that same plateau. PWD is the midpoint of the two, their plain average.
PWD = 51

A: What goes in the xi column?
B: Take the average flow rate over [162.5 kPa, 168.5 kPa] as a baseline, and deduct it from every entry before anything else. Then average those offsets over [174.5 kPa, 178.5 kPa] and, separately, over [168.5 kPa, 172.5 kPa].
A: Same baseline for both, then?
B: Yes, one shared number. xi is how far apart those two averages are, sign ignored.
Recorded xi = 0.6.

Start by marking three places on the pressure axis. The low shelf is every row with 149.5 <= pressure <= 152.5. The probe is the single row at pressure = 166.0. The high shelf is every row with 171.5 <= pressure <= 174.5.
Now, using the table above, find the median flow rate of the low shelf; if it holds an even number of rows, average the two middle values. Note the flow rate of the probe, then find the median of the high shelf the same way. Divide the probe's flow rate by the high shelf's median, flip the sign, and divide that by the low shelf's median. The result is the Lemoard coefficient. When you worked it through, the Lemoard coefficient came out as -0.0183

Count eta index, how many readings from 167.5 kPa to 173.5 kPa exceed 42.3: 2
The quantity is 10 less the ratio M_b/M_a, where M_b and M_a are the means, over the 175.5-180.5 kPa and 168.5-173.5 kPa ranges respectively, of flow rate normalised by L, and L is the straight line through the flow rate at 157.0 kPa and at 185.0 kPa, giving 8.96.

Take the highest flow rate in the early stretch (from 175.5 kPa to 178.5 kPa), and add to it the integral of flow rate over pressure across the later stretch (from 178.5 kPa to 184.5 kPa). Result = 280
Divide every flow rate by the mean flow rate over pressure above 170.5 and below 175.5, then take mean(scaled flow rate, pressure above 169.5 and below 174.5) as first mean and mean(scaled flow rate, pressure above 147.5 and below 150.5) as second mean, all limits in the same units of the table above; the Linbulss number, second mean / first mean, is 1.31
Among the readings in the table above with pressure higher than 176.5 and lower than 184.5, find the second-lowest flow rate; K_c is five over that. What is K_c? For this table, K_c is 0.129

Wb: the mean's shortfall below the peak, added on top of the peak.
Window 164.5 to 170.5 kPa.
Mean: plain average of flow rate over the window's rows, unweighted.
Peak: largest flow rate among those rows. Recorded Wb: 47.1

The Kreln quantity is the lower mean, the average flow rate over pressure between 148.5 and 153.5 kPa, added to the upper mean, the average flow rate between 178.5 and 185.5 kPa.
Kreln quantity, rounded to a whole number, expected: 94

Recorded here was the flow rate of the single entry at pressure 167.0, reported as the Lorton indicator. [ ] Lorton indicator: 42.6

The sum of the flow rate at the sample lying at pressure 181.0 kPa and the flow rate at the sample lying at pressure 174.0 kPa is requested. 79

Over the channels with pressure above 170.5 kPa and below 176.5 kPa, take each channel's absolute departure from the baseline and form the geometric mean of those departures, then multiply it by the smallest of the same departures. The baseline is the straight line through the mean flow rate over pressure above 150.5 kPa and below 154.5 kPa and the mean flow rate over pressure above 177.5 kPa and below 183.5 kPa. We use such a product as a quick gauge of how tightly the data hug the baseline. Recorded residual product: 0.0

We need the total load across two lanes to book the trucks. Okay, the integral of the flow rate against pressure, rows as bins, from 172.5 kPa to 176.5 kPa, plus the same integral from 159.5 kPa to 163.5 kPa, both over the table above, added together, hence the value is 350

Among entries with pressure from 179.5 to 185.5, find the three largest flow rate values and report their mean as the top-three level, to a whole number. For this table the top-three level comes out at 41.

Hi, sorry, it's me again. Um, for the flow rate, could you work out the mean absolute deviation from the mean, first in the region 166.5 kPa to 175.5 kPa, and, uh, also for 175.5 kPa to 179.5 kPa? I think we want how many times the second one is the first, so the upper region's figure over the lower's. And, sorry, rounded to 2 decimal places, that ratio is 0.56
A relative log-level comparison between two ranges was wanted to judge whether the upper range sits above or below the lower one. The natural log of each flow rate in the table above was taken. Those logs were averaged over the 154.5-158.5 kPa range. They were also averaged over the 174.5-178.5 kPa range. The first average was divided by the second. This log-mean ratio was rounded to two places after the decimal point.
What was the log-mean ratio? 1.05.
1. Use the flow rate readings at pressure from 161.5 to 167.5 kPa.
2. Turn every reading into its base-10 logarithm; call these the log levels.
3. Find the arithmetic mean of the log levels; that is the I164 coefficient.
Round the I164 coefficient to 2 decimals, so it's 1.63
